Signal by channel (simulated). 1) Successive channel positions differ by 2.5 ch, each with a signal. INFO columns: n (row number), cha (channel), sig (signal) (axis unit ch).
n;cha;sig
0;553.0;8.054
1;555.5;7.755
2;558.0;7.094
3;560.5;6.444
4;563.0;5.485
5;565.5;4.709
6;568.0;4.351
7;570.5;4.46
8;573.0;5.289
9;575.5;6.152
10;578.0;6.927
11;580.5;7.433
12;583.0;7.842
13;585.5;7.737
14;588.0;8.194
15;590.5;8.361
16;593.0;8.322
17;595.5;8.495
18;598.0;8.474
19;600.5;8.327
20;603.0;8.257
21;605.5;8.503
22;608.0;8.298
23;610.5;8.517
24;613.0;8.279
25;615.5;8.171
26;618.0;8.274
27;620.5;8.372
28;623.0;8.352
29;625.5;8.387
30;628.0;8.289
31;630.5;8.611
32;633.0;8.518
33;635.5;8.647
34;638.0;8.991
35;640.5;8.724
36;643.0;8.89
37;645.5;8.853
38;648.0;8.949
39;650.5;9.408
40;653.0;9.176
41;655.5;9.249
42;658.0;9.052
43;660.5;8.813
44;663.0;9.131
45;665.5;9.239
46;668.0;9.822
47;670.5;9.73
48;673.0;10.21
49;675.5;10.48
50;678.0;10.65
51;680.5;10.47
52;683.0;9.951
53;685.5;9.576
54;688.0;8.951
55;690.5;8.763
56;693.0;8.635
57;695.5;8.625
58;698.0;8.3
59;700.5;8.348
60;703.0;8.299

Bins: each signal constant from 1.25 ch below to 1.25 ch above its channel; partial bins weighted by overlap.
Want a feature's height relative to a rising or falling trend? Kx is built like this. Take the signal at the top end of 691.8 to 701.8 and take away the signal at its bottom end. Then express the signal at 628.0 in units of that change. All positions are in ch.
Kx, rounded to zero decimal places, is -29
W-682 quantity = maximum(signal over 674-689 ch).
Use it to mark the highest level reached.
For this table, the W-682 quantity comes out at 10.65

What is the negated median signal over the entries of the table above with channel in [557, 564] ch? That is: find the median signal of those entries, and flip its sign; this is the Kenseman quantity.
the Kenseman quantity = -6.4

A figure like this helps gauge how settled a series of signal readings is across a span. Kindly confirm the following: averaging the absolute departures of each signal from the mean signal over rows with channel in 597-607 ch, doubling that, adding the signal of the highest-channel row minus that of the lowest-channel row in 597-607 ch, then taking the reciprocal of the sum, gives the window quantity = 4.4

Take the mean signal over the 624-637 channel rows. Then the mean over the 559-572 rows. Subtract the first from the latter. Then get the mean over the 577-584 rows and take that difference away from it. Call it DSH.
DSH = 10.8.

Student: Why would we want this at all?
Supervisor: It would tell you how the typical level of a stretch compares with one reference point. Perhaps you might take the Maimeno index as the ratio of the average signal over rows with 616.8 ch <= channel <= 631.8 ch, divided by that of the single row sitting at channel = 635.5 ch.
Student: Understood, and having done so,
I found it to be 0.97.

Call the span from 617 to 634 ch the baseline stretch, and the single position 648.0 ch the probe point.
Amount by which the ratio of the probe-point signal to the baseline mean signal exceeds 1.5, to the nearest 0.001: -0.435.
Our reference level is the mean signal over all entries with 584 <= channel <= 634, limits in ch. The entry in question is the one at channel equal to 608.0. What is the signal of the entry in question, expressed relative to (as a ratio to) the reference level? 1.00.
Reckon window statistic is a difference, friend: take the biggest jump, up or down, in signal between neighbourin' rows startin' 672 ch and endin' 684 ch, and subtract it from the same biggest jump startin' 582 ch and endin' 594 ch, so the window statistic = -0.1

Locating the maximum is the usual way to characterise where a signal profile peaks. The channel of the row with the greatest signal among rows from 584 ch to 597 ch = 595.5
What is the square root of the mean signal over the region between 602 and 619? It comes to 2.89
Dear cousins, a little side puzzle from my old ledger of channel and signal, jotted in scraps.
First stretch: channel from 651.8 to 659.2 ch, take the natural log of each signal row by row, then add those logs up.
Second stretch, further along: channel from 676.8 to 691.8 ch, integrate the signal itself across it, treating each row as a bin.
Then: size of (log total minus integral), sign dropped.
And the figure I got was 139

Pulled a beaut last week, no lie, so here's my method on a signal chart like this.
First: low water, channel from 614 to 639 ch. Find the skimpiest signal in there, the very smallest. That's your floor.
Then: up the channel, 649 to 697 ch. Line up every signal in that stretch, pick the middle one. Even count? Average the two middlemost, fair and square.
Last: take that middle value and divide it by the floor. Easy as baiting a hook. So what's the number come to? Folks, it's 1.1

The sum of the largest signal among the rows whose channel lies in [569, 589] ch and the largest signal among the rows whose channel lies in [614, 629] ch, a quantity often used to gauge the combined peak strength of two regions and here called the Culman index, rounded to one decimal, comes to 16.6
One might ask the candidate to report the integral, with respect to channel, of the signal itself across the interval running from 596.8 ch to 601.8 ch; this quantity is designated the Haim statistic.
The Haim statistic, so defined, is 42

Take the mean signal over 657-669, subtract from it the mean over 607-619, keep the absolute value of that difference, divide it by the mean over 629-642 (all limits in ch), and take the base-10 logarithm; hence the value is -1.0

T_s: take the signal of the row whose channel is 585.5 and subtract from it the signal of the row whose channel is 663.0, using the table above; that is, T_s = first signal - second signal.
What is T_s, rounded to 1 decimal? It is -1.4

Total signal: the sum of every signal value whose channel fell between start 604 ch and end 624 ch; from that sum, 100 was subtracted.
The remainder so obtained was -33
